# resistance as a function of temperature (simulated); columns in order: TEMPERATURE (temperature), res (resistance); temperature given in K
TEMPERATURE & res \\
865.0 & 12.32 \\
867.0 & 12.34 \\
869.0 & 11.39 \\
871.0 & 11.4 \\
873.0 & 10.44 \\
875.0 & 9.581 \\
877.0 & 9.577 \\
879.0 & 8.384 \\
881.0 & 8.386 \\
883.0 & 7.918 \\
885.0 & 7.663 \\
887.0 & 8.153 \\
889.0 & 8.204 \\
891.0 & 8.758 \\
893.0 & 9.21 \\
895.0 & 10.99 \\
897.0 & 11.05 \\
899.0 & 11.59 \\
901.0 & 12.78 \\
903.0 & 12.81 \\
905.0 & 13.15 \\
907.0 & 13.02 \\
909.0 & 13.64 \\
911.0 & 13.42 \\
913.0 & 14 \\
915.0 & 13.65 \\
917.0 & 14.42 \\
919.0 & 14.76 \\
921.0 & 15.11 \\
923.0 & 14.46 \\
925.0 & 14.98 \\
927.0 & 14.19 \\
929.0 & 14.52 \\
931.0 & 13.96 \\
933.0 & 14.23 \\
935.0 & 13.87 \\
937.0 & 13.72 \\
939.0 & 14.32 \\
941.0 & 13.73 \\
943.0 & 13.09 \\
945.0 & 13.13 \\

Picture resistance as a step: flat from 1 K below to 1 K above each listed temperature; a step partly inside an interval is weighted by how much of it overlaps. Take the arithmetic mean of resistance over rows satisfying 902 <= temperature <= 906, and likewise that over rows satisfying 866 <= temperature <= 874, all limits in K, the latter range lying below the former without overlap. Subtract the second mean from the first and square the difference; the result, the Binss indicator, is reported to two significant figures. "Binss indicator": 2.5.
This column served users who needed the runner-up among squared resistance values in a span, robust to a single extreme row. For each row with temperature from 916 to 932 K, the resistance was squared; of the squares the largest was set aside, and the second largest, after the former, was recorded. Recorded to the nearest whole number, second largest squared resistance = 224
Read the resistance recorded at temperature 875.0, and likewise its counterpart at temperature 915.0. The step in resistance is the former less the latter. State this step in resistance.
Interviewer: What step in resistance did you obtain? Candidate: -4.1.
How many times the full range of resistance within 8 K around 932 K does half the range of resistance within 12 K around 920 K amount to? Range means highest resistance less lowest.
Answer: 1.1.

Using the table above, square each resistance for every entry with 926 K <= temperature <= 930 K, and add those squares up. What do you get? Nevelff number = 412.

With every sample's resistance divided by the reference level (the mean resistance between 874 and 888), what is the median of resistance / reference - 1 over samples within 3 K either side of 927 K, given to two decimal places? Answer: 0.70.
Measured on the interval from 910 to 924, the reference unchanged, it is 0.69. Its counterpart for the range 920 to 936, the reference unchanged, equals 0.68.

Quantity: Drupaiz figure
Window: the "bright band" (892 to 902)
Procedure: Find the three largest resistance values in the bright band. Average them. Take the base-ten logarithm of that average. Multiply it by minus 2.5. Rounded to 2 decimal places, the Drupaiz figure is -2.68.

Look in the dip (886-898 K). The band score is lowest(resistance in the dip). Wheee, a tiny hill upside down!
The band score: 8.153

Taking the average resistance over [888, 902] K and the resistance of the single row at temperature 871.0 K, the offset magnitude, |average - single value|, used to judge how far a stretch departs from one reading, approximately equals 1.0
